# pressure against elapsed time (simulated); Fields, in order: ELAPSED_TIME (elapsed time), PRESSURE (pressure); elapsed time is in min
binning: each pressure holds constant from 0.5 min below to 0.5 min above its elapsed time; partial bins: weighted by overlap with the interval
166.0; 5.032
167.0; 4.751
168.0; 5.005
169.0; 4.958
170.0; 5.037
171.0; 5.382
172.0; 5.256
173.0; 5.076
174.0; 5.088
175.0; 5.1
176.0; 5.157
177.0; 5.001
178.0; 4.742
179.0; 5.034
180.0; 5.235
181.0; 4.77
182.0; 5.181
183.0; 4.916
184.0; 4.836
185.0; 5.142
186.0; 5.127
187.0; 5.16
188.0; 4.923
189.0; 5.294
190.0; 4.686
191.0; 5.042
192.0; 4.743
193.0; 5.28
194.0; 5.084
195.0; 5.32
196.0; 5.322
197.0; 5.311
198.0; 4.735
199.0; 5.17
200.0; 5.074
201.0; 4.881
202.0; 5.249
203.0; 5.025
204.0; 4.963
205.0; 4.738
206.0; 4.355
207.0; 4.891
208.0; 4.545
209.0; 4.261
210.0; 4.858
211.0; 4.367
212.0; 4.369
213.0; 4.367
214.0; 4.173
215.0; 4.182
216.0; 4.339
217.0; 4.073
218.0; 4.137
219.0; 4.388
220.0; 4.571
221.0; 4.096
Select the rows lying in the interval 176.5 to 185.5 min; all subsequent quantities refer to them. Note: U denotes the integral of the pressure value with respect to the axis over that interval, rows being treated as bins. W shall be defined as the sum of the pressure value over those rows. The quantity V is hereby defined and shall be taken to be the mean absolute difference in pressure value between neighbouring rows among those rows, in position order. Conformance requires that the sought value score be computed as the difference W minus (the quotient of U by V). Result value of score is -113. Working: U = 44.9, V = 0.28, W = 45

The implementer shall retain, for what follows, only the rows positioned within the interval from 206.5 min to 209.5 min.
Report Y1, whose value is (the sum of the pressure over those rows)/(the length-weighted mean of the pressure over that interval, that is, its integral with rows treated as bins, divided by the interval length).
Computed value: 3.0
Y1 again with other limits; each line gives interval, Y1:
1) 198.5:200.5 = 2.0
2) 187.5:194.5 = 7.0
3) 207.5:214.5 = 7.0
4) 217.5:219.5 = 2.0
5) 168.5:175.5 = 7.0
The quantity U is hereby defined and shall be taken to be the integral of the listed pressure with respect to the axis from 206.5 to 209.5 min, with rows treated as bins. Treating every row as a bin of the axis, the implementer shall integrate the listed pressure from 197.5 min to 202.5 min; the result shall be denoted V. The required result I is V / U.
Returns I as 1.83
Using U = 14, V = 25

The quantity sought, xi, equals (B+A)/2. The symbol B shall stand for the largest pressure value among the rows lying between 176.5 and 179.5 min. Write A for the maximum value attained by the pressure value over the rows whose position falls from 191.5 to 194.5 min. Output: 5.16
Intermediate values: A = 5.28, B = 5.034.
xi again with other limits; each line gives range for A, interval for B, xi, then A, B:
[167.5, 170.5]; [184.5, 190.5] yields 5.17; 5.037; 5.294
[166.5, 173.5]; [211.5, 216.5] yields 4.88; 5.382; 4.369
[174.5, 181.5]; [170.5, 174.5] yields 5.31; 5.235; 5.382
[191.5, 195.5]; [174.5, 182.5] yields 5.28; 5.32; 5.235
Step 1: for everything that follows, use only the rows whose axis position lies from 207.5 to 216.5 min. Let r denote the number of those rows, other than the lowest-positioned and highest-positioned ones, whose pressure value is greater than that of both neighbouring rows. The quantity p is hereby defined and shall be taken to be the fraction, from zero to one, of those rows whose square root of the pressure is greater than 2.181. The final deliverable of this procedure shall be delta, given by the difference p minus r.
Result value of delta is -1.9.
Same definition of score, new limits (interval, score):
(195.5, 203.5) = -109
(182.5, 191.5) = -135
